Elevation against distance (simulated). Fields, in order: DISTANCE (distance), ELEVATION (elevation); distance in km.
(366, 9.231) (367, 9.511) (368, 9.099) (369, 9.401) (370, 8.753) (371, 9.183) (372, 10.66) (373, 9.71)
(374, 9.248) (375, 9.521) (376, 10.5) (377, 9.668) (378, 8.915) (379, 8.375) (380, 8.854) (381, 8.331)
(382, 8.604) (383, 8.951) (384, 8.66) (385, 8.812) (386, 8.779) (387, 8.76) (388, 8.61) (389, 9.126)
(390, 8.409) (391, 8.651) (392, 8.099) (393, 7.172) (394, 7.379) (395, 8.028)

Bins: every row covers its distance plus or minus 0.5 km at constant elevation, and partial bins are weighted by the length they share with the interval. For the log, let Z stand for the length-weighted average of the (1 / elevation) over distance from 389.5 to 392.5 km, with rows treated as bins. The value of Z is 0.119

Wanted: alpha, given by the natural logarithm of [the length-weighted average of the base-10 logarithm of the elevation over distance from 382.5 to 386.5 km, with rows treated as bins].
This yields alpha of -0.057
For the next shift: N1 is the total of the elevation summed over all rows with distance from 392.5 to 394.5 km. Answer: 14.6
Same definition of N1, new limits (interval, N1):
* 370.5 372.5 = 19.8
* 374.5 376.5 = 20.0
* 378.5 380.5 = 17.2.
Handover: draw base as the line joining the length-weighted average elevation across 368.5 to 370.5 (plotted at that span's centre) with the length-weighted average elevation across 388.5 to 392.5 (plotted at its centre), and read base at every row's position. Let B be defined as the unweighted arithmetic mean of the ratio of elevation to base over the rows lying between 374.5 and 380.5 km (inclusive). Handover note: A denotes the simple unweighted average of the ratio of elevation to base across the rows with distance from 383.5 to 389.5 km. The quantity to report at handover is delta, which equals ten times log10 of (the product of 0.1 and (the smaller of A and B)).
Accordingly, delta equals -9.9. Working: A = 1.01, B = 1.05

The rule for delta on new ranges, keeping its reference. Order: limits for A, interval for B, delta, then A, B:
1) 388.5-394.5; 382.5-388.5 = -10.2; 0.95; 1.01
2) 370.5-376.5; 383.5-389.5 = -9.9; 1.09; 1.01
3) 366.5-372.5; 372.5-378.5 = -9.8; 1.04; 1.07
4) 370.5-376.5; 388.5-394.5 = -10.2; 1.09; 0.95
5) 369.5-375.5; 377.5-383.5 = -10.1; 1.06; 0.98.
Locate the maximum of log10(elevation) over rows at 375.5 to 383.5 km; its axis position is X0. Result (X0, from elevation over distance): 376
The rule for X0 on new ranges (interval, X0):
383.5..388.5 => 385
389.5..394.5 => 391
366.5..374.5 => 372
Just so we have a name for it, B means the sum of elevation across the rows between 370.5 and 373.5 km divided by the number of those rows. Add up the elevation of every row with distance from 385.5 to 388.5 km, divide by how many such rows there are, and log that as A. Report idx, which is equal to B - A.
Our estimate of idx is 1.1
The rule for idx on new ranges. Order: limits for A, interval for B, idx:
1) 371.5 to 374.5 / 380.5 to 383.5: -1.2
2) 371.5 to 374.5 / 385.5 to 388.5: -1.2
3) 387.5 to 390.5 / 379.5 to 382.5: -0.1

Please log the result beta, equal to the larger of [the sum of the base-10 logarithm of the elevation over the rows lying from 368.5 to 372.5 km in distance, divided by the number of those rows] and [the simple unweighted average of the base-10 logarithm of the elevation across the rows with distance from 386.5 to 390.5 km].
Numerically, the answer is 0.977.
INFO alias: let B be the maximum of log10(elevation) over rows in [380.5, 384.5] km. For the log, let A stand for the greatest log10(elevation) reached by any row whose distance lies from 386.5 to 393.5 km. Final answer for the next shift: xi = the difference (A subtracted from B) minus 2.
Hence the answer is -2.01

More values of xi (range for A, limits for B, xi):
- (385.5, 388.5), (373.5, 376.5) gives -1.92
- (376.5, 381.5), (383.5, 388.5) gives -2.04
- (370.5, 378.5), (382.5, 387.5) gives -2.08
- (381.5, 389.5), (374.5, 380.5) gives -1.94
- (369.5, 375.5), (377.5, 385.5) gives -2.08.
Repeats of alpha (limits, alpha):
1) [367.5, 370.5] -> -0.043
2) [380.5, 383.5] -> -0.066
